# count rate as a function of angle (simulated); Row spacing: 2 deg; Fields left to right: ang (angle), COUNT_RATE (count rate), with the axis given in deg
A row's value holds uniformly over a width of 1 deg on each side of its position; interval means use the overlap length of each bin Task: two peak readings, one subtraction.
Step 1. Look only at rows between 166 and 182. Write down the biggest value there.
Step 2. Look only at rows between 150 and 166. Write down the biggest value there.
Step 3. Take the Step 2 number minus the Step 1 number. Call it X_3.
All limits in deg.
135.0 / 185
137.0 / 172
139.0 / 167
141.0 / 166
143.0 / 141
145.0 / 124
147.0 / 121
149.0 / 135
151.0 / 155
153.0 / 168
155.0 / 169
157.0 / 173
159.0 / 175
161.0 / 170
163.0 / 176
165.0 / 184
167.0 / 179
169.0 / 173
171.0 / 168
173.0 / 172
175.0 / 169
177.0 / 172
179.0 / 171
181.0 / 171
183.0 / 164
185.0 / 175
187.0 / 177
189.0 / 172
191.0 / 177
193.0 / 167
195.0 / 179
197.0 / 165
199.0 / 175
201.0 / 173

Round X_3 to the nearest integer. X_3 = 5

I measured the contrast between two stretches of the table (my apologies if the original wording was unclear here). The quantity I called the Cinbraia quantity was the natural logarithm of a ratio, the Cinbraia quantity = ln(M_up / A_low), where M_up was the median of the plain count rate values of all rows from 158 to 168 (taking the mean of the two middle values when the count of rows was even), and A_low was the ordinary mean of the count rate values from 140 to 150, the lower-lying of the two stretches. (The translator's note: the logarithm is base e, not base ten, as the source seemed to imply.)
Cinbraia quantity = 0.25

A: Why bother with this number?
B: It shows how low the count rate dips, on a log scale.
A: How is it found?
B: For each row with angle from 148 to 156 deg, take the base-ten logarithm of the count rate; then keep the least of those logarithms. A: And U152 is 2.13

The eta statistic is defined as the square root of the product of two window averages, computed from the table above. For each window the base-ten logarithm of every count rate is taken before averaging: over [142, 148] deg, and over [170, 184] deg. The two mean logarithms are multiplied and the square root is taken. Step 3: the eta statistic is 2.17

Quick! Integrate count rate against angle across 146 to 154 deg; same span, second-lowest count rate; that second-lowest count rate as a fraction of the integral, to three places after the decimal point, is 0.117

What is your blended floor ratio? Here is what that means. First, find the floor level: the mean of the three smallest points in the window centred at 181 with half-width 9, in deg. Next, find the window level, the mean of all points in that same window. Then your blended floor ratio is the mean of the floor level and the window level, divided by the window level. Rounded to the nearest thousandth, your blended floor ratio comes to 0.990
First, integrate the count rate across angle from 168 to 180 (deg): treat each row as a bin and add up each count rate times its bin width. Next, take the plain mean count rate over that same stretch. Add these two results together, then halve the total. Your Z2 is 1110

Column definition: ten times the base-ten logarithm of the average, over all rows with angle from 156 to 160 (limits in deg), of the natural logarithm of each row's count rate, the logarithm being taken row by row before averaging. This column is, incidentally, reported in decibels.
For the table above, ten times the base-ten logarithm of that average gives 7.13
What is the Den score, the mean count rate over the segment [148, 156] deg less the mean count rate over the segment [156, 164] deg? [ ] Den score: -17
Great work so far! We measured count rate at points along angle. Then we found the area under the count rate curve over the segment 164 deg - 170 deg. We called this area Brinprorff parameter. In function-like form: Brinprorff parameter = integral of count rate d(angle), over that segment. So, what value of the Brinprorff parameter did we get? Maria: 1072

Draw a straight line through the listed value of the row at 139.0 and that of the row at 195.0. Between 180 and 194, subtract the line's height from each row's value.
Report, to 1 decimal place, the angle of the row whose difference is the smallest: 183.0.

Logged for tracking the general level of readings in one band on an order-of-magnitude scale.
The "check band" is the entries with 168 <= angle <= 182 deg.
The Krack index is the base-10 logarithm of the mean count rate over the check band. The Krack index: 2.233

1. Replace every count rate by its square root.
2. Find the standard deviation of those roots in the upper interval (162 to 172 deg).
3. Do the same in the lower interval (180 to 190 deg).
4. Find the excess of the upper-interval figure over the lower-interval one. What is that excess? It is 0.0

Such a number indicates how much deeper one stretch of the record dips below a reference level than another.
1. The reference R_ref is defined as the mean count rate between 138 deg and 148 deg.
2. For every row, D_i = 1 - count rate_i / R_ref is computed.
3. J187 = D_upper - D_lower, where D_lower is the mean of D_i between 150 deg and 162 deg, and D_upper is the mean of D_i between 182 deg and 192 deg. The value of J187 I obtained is -0.03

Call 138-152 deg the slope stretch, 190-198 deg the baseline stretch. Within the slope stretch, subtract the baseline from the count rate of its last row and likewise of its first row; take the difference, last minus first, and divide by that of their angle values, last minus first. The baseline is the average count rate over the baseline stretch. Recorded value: -1.0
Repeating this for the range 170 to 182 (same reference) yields 0.3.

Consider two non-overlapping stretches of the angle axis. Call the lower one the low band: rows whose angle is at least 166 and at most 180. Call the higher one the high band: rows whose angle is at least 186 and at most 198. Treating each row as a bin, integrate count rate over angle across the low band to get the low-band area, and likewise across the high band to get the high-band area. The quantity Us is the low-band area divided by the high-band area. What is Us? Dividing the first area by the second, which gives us 1.2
